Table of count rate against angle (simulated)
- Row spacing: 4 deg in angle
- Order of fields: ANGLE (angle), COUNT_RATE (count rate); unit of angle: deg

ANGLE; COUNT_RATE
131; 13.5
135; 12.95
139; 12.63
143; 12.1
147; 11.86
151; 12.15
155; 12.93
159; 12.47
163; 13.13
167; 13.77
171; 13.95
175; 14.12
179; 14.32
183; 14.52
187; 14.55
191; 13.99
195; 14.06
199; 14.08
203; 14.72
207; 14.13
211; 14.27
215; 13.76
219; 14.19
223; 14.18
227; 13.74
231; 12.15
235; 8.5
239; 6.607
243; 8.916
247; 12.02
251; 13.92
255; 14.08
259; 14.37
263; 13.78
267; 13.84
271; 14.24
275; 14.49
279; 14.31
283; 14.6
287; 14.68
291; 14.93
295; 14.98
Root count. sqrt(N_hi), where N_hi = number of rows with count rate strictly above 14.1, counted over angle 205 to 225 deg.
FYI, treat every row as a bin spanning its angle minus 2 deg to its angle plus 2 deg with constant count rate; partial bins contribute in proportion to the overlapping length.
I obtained 2.0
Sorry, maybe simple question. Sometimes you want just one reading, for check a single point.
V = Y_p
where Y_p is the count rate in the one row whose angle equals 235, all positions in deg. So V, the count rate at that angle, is 8.5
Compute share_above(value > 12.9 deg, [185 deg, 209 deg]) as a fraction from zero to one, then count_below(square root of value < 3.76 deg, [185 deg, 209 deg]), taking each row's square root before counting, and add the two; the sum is 5.0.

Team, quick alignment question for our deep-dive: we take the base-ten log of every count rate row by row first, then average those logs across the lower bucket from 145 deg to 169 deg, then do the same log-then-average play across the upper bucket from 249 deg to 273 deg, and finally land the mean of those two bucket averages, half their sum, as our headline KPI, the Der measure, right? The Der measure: 1.13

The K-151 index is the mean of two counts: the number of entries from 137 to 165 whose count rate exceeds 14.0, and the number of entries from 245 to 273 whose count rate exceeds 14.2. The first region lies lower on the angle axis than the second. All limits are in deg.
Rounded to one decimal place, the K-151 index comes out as 1.0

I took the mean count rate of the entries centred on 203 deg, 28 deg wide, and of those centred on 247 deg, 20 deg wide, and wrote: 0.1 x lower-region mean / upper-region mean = 0.127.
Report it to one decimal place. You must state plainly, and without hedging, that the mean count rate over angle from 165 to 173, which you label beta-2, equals 13.9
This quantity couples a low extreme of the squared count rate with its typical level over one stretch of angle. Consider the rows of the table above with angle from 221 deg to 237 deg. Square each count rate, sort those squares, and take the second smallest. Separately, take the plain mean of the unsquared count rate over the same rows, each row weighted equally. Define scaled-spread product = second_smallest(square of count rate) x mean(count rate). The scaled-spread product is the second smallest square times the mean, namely 1793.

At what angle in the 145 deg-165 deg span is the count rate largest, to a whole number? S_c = 163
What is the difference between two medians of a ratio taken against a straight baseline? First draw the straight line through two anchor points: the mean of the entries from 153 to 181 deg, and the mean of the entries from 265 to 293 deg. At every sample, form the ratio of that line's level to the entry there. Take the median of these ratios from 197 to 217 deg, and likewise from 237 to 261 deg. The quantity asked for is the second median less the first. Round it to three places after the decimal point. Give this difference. 0.121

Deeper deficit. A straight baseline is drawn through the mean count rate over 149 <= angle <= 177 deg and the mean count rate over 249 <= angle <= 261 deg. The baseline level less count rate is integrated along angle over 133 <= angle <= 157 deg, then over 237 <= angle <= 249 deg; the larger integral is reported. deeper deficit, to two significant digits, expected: 58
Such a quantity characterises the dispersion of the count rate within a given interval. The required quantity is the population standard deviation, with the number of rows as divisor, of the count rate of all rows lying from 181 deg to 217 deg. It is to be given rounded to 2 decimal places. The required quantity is 0.29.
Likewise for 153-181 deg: 0.64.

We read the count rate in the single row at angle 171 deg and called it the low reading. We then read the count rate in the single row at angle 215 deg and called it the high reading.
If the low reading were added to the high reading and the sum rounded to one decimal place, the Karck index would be 27.7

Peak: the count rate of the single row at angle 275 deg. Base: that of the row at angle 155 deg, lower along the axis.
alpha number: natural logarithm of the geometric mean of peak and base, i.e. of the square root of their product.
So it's 2.617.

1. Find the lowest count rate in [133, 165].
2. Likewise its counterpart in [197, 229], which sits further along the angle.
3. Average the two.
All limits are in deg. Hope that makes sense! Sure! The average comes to 12.8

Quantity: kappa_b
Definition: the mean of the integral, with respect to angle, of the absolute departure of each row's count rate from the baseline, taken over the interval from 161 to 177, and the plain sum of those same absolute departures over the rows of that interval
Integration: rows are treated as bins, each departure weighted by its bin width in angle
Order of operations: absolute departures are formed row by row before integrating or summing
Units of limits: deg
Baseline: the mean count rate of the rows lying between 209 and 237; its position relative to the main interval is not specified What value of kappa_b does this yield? 7.7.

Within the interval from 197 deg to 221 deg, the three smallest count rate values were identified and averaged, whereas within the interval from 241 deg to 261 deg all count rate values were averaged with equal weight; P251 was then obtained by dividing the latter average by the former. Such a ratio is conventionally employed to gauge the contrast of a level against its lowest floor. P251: 0.91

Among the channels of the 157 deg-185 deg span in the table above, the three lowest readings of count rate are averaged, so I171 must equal 13.1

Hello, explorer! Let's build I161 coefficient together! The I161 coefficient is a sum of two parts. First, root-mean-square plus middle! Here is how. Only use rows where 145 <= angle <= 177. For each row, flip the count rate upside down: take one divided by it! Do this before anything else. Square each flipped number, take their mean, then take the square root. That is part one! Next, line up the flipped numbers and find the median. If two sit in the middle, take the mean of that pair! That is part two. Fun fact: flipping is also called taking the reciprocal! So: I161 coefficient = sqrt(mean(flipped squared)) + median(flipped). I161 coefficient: 0.154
